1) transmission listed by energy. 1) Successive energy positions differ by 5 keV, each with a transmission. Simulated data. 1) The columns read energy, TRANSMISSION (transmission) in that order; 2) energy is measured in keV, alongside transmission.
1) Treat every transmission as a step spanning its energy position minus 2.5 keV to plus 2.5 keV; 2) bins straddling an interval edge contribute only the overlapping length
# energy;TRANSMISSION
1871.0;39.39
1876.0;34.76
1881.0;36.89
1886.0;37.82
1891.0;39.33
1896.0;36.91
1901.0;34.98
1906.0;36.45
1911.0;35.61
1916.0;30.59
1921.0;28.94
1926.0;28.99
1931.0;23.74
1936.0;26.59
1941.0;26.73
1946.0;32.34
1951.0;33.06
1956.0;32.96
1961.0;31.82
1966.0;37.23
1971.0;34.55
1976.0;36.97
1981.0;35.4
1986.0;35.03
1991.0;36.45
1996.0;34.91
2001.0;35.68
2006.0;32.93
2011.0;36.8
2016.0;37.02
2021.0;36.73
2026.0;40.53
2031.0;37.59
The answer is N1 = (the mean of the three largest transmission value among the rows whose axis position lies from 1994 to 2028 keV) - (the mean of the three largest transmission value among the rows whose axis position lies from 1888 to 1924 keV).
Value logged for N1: 0.6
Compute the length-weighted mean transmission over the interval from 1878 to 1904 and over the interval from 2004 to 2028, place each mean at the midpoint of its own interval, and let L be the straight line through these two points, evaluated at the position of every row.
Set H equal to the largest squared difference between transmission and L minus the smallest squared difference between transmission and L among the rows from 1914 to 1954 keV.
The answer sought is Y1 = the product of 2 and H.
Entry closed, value 322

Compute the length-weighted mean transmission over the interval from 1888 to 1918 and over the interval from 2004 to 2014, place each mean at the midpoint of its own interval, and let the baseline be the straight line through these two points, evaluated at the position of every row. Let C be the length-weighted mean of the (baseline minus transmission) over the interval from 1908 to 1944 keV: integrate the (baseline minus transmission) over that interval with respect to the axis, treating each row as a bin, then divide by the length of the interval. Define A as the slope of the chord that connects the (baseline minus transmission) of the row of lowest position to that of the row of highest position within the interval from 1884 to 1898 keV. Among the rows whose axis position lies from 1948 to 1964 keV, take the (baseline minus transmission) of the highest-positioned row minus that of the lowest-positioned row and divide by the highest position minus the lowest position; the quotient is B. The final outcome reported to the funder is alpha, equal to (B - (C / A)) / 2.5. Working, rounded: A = 0.08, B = 0.12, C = 7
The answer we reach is -32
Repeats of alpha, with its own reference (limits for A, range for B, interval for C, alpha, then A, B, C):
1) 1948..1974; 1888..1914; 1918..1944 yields 42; -0.08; 0.18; 8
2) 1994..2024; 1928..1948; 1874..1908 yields -5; -0.08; -0.58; -1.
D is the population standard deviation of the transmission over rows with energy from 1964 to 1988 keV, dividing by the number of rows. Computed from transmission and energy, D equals 1.1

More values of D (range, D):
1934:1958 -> 3.0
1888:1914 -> 1.5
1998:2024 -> 1.5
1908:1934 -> 3.8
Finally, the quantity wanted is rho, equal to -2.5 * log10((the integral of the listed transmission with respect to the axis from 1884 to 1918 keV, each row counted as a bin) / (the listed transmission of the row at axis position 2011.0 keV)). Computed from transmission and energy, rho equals -3.81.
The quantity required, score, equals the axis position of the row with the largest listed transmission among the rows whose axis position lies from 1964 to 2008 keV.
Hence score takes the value 1966.0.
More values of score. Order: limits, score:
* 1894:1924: 1896.0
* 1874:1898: 1891.0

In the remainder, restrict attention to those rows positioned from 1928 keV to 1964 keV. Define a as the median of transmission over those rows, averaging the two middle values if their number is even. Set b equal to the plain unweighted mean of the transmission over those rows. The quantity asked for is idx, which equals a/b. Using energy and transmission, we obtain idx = 1.07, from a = 32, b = 30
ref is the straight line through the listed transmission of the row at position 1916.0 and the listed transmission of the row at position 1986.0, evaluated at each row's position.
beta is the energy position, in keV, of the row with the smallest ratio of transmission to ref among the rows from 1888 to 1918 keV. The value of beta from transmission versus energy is 1916.0 keV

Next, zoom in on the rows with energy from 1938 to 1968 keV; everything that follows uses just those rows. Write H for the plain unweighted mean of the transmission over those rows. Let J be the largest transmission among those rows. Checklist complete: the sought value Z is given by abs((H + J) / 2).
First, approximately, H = 32.4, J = 37.23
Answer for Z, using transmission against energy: 35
